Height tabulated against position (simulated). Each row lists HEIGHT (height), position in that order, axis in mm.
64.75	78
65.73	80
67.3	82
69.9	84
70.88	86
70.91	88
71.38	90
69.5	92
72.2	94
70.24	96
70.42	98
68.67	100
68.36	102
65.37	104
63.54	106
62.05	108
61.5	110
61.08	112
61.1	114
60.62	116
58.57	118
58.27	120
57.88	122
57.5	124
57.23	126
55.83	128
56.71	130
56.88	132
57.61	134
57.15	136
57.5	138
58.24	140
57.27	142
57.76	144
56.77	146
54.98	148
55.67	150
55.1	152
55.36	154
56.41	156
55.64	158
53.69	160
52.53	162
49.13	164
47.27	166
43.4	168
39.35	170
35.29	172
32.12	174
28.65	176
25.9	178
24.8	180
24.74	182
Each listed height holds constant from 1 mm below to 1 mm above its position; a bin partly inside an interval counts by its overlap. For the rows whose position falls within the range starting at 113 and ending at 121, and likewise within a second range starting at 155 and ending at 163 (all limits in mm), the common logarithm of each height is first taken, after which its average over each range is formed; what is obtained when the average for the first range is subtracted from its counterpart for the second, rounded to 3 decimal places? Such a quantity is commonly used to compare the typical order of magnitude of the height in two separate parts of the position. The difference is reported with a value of -0.039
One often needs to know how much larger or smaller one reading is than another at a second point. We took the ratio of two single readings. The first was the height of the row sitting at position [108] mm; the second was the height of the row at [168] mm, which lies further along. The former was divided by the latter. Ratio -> 1.4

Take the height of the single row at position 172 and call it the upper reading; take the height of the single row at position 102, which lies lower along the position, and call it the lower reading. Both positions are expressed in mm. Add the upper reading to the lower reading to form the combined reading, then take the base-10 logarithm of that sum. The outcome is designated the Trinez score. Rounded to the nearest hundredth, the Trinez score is 2.02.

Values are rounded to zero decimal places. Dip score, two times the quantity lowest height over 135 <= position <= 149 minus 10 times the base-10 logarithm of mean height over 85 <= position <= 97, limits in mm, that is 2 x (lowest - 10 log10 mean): 73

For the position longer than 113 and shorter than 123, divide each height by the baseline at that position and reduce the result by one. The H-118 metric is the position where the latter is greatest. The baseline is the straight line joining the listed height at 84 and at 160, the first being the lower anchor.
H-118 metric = 114 mm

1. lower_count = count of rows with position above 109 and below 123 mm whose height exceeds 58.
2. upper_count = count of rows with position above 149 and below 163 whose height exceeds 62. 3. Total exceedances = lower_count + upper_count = 6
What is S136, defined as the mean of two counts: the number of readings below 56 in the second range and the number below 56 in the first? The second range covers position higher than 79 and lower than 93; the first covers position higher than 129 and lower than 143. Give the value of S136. 0.0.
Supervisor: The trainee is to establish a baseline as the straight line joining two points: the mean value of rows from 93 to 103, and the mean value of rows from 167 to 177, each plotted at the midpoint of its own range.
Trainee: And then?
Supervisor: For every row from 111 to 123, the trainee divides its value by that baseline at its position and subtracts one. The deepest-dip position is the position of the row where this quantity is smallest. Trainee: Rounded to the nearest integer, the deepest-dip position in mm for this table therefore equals 112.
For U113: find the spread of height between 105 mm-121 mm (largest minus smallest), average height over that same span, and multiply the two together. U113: 321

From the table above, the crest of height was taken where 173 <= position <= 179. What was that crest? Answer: 32.12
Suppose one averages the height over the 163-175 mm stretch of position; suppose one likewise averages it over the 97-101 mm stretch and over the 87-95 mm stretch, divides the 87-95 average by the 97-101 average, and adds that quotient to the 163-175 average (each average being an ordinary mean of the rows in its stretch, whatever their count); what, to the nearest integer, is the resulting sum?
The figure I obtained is 42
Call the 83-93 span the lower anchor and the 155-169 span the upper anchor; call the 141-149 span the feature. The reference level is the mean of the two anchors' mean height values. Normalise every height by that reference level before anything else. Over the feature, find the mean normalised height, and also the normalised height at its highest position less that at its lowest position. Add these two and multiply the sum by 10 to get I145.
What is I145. 8.9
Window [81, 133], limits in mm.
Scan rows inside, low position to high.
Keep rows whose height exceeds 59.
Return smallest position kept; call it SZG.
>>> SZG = 82 mm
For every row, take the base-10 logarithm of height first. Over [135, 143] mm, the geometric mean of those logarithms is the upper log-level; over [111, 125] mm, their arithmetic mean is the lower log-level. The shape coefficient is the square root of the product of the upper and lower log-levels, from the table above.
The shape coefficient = 1.77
